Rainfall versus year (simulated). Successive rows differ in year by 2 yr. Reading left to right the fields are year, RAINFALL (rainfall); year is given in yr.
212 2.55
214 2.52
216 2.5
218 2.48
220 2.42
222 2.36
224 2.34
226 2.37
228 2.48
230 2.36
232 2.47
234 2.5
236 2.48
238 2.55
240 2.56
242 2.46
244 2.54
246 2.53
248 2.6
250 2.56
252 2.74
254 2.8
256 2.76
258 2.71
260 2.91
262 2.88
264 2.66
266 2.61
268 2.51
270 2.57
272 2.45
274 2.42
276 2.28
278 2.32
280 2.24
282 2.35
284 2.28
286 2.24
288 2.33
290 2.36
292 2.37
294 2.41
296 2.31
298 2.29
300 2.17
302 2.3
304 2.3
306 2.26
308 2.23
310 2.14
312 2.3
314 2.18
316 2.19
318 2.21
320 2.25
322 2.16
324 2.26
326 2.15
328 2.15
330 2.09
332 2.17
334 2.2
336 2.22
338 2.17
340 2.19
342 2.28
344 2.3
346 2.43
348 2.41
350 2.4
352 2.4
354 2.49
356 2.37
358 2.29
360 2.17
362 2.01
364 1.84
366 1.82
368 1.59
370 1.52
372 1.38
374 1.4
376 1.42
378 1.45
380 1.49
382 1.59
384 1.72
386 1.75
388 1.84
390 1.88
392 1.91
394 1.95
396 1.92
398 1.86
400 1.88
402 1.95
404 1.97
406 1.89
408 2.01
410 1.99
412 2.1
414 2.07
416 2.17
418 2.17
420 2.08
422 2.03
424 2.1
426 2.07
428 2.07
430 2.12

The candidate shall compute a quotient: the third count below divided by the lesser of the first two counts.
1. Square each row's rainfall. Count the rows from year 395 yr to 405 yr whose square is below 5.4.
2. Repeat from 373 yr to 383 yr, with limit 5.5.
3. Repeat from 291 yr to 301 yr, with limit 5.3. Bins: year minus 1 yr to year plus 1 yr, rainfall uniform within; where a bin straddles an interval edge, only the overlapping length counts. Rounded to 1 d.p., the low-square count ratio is 0.4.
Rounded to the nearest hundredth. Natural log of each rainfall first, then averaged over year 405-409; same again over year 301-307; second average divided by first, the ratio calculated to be 1.24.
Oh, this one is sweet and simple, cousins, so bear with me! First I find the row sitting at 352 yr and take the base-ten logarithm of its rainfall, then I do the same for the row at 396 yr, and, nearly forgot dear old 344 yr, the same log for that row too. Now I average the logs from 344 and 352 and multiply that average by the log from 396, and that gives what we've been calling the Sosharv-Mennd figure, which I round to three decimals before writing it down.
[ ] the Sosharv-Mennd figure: 0.105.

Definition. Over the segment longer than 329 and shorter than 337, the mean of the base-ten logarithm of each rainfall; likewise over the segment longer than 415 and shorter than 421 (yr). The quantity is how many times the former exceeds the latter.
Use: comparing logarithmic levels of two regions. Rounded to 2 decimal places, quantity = 1.02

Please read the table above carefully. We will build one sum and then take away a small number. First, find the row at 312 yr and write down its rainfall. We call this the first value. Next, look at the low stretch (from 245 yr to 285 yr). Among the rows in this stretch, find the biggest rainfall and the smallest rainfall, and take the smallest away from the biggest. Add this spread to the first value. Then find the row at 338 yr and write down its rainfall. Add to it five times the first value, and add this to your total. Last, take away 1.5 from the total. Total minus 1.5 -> 15.1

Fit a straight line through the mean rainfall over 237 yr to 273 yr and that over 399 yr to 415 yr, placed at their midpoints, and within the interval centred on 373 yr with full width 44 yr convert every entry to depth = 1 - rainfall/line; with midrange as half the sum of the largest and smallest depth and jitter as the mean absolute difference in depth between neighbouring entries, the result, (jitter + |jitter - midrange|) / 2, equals 0.056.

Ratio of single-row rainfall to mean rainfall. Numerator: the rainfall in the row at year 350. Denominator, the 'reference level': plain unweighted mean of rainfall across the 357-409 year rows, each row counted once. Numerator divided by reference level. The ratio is 1.34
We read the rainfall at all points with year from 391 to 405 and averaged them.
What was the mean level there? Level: 1.92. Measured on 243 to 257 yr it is 2.65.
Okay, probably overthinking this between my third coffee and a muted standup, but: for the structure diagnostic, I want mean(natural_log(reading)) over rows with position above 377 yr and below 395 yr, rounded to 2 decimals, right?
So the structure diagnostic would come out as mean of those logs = 0.54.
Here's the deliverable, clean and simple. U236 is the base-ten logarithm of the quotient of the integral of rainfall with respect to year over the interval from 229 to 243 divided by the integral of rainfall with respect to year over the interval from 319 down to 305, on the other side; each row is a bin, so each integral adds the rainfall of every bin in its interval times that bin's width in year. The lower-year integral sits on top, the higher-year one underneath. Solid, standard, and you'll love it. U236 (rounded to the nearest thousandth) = 0.049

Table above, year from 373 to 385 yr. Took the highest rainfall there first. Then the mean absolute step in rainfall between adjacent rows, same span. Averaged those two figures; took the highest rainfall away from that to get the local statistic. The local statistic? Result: -0.83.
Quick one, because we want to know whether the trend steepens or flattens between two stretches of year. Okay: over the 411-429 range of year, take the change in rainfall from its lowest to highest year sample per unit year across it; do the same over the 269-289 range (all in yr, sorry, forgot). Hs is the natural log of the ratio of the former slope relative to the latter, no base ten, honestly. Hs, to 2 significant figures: -2.0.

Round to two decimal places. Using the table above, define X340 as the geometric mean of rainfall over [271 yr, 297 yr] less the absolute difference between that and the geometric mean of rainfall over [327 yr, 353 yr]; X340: 2.26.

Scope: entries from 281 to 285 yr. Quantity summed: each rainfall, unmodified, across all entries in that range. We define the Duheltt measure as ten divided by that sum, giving 2.16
